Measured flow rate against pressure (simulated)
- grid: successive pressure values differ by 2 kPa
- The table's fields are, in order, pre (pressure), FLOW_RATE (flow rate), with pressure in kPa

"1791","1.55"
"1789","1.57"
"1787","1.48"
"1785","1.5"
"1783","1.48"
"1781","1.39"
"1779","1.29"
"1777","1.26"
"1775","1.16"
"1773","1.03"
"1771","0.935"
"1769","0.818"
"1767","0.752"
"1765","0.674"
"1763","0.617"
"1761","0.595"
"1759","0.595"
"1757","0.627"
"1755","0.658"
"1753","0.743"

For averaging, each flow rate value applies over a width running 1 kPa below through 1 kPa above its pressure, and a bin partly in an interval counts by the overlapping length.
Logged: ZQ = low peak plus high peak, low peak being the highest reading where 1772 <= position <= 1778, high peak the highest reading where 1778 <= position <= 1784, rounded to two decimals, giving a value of 2.74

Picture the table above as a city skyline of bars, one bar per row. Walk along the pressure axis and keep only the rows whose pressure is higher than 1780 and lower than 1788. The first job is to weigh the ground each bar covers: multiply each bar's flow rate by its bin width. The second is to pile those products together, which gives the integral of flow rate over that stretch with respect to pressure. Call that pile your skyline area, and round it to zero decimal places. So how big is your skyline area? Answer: 12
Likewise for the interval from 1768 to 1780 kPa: 13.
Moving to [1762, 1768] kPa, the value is 4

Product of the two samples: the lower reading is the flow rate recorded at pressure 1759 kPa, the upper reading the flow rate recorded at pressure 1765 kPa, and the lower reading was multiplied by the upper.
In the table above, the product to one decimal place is 0.4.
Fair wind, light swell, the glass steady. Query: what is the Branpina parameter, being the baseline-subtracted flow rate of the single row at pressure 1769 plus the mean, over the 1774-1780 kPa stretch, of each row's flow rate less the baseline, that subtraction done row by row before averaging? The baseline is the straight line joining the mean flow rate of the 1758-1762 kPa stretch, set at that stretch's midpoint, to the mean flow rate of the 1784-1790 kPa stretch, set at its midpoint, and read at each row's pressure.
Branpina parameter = -0.023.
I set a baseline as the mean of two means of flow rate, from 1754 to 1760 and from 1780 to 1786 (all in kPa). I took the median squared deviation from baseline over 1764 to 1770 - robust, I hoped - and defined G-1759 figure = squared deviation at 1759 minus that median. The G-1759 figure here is 0.12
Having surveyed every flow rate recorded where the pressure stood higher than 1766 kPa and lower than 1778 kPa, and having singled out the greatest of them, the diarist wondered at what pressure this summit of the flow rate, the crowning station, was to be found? 1777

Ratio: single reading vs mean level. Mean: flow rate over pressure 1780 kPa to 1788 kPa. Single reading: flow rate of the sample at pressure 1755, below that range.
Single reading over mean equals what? 0.45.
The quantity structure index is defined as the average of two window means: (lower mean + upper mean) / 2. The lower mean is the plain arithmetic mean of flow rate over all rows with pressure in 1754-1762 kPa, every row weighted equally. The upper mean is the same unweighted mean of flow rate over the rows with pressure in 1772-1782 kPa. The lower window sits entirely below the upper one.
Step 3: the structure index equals 0.92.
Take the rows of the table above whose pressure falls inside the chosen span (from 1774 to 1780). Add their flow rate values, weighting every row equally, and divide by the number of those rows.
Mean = 1.2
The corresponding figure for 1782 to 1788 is 1.5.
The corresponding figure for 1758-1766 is 0.6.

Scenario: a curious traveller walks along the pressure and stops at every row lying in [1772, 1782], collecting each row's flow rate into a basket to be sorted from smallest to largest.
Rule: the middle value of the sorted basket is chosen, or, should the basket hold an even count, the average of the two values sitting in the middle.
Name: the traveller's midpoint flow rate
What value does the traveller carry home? 1.3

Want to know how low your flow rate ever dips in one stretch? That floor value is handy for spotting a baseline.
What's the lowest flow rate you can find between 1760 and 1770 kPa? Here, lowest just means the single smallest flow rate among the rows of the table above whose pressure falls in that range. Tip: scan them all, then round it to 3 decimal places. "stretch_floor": 0.595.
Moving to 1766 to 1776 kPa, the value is 0.752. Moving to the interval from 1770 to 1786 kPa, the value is 0.935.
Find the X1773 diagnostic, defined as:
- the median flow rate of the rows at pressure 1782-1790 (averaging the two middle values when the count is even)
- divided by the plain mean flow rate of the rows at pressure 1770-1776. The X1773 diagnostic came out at 1.43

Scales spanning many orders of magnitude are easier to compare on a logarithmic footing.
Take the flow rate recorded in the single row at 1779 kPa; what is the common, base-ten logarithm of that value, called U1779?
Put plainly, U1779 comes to 0.11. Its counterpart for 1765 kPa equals -0.17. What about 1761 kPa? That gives -0.23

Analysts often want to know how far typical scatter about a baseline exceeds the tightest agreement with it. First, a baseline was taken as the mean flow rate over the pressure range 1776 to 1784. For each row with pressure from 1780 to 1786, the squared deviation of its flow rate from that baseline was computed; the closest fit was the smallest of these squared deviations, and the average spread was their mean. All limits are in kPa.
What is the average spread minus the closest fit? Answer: 0.011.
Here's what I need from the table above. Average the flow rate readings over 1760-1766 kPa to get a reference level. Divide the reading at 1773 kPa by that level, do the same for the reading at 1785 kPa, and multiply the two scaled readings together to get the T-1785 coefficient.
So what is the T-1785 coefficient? 3.9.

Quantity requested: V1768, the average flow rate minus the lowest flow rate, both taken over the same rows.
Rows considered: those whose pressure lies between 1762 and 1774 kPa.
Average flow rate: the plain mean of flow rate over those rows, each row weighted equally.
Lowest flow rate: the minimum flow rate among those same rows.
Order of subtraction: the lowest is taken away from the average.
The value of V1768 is 0.19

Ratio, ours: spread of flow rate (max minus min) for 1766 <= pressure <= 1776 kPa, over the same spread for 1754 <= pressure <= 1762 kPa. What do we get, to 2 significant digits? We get 6.5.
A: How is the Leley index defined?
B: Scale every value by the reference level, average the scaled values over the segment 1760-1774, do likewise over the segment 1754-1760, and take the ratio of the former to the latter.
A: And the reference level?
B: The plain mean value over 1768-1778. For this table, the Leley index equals 1.2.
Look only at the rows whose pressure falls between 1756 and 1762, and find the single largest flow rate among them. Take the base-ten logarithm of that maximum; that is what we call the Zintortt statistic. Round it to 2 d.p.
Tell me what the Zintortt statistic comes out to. -0.20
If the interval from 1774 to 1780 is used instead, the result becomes 0.11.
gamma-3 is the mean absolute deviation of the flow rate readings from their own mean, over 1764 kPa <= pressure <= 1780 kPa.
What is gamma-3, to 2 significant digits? 0.20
